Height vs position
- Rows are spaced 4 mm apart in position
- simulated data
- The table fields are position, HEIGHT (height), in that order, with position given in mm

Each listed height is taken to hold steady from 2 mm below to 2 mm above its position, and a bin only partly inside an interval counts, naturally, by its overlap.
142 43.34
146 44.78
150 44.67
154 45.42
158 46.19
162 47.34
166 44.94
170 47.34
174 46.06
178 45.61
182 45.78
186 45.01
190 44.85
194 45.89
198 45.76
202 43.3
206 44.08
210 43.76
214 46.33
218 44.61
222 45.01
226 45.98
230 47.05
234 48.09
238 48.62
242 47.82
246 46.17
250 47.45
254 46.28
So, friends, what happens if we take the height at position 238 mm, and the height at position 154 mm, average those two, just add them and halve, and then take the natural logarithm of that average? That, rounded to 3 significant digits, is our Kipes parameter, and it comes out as 3.85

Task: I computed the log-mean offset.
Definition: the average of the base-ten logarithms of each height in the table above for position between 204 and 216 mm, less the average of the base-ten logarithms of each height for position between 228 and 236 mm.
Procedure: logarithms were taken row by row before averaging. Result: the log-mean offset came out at -0.027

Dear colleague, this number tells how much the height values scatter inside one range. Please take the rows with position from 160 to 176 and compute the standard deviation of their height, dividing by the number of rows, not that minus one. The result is 1.0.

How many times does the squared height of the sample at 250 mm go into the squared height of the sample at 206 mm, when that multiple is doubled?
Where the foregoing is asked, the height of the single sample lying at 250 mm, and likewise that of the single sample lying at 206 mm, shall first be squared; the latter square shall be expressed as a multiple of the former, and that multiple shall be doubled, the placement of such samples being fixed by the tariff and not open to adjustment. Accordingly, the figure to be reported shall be 1.73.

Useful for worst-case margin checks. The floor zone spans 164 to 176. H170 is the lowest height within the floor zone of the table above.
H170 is 44.94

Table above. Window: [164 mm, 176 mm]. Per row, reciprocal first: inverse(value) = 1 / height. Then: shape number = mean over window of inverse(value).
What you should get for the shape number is 0.0217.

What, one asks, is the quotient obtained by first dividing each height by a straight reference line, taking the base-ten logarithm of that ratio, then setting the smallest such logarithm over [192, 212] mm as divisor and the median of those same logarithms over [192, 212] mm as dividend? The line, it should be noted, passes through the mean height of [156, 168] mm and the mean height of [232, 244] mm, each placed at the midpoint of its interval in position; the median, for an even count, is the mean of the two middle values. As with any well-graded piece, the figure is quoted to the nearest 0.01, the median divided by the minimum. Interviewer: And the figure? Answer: 0.82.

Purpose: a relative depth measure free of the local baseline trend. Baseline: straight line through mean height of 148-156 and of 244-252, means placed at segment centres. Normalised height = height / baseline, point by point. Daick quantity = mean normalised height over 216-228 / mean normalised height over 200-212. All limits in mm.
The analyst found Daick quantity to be 1.03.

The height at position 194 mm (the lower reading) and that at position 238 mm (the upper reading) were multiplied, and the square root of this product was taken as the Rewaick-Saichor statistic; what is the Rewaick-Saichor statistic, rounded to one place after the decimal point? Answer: 47.2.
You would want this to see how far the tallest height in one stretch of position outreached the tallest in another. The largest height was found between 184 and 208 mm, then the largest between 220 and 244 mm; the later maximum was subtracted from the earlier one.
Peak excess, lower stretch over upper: -2.7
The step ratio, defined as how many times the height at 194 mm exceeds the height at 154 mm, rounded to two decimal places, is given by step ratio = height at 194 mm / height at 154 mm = 1.01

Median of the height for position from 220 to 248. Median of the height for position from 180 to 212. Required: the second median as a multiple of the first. 0.955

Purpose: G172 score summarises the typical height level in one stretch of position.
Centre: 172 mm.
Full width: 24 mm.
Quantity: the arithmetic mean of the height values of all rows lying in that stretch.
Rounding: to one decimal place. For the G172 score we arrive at 46.2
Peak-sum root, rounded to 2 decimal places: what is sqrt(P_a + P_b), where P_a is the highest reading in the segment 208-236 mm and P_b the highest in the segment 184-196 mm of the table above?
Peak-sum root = 9.69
